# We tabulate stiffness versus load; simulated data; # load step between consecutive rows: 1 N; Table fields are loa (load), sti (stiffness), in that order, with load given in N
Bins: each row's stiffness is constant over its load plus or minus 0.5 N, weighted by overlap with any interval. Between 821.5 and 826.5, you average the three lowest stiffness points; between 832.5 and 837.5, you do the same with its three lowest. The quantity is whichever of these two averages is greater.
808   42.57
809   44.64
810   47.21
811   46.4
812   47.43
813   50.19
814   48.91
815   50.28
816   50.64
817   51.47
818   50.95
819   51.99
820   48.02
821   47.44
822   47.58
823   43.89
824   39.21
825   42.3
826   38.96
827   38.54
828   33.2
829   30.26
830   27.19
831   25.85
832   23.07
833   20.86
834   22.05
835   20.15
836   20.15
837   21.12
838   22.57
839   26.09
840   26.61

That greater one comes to 40.2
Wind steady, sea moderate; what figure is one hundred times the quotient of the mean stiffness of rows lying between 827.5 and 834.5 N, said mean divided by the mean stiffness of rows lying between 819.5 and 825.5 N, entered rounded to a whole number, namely 58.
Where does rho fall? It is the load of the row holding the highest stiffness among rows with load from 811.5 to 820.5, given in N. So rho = 819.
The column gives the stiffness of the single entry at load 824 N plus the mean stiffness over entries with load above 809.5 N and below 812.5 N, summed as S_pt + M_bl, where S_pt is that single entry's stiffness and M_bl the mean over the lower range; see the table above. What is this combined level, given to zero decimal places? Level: 86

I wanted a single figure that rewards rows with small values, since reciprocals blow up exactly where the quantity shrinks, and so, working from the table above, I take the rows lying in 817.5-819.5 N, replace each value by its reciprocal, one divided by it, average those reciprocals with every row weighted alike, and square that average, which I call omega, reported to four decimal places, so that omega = 0.0004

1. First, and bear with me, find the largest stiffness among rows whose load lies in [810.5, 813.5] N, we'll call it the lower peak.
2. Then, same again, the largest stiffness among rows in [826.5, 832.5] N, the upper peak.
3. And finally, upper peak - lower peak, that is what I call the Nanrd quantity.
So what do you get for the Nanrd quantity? -12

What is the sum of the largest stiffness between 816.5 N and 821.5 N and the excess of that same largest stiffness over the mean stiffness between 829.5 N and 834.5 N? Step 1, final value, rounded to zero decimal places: 80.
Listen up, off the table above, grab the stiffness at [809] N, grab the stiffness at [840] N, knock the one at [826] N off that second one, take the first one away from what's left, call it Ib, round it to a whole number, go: -57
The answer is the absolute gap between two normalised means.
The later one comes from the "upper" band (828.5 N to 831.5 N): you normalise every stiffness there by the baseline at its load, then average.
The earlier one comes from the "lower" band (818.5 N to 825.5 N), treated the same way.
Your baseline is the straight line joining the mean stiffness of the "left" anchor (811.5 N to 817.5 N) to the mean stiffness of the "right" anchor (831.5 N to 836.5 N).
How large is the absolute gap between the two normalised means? 0.16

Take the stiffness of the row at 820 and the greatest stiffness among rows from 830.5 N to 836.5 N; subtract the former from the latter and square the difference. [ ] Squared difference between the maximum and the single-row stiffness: 492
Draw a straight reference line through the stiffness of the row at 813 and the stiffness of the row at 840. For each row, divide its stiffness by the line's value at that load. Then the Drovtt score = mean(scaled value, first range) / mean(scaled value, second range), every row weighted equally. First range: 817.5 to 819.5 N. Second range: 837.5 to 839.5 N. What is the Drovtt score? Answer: 1.30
